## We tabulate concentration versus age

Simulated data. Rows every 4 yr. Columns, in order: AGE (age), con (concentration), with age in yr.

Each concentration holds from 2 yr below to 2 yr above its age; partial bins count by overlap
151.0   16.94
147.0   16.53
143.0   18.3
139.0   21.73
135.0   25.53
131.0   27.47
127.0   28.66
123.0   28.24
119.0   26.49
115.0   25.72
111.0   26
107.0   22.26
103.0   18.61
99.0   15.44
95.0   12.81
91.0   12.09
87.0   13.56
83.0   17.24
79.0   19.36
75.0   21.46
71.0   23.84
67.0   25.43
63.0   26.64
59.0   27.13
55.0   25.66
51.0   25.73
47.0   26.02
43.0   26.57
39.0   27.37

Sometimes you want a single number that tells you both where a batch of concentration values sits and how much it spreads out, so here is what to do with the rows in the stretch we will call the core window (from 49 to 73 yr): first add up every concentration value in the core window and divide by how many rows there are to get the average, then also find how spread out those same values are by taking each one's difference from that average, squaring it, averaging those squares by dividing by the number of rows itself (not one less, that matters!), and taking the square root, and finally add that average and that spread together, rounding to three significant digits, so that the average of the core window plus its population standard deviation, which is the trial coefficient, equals 26.8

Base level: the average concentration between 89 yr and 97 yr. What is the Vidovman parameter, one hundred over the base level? 8.0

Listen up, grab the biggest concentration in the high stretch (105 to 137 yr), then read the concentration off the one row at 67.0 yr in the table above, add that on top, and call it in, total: 54.1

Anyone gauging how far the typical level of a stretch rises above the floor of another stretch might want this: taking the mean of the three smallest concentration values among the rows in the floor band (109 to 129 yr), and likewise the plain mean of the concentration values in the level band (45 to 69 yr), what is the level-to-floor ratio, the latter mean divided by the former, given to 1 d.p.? 1.0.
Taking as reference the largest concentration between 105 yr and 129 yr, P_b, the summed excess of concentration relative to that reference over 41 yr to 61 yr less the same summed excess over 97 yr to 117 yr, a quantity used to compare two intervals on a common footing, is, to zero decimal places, 23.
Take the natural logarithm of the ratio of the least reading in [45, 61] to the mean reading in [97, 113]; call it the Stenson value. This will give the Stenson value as 0.22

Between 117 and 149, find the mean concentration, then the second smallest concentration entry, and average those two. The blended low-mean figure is 21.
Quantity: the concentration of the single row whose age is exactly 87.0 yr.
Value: 13.56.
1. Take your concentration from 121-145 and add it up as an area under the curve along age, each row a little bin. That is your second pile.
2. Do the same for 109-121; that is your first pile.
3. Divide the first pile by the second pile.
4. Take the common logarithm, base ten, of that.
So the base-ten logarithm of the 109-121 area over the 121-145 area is -0.3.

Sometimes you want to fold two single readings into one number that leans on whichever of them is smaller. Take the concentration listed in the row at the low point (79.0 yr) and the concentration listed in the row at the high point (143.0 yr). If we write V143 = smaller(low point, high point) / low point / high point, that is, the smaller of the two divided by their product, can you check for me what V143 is 0.052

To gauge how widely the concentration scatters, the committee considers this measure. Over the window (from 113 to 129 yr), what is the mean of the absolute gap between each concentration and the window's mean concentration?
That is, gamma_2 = 1.2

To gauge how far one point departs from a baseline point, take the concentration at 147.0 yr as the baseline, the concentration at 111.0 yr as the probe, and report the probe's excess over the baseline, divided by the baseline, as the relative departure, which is 0.57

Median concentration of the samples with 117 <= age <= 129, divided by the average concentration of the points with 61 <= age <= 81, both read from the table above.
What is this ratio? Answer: 1.21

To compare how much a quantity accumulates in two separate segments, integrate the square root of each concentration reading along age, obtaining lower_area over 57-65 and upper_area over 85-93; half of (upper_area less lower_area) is -6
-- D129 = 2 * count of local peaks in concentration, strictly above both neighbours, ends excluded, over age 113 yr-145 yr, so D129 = 2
